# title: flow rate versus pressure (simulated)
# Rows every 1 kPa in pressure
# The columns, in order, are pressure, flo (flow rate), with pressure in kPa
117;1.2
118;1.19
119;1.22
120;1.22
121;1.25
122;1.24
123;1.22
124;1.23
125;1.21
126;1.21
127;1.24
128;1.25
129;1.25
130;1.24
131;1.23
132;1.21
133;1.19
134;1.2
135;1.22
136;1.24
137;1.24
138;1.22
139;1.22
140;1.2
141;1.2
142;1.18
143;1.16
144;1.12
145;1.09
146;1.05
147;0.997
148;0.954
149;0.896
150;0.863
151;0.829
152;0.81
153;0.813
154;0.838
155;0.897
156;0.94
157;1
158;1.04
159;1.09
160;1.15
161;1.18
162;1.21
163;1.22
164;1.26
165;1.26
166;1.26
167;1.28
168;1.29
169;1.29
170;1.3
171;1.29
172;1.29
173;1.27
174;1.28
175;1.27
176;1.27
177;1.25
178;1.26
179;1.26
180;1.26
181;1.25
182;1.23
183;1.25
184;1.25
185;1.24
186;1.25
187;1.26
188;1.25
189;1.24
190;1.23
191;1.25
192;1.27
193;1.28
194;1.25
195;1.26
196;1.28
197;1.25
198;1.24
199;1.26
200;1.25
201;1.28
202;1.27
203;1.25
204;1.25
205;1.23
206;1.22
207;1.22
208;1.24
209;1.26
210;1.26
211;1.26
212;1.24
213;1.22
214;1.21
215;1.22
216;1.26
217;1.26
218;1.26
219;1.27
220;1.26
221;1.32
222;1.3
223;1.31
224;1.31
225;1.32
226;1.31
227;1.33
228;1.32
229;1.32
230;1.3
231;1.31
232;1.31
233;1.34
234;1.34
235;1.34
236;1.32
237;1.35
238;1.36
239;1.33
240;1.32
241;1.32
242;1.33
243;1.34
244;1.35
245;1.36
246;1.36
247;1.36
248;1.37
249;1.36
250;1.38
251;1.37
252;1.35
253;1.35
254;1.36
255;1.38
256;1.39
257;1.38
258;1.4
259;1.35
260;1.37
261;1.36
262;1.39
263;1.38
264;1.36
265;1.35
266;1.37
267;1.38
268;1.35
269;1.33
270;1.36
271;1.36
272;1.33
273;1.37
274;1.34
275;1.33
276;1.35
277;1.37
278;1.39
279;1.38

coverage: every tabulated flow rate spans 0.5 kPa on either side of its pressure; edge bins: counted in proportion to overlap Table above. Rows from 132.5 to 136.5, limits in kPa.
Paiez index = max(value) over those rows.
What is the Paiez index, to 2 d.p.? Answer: 1.24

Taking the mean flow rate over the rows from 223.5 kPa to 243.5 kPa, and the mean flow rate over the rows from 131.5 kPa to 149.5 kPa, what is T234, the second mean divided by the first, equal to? 0.863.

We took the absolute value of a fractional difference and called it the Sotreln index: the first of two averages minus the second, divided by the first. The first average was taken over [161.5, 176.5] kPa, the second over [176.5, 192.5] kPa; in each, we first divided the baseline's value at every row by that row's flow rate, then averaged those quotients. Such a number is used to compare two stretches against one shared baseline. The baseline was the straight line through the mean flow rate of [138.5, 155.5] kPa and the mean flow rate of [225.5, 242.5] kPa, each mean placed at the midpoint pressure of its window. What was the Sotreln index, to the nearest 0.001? 0.068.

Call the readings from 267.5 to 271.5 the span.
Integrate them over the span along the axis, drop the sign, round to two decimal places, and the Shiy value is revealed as 5.40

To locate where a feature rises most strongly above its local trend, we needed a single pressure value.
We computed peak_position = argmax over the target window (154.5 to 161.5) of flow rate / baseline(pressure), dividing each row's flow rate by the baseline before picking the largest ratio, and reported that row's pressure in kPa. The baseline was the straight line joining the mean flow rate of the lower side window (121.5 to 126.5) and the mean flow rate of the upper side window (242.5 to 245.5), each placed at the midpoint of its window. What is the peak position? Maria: 161 kPa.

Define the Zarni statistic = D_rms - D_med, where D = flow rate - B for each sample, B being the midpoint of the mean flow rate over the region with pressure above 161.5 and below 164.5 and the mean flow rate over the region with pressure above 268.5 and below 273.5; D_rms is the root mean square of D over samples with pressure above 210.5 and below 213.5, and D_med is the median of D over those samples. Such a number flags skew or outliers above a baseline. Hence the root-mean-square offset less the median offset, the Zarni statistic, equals 0.10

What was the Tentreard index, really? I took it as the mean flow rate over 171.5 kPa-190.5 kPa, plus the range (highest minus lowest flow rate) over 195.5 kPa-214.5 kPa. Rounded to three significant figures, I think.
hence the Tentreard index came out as 1.33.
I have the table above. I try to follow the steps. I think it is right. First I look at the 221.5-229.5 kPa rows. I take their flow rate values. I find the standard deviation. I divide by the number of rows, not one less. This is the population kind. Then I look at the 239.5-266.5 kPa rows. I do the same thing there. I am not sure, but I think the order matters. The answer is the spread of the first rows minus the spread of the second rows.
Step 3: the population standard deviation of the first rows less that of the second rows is -0.011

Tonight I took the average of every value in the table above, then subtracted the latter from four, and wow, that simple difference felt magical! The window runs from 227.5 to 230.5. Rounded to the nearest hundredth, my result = 2.69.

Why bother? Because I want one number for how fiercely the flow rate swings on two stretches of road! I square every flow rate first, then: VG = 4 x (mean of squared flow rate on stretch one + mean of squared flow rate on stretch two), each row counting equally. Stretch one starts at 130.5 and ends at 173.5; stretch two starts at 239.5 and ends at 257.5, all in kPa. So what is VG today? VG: 12.5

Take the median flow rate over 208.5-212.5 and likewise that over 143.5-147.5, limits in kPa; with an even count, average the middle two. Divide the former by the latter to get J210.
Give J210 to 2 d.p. 1.18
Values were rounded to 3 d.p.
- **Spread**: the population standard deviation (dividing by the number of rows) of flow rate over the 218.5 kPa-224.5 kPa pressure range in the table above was 0.022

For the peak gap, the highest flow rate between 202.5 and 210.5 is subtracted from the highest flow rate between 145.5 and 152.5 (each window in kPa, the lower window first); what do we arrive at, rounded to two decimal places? -0.21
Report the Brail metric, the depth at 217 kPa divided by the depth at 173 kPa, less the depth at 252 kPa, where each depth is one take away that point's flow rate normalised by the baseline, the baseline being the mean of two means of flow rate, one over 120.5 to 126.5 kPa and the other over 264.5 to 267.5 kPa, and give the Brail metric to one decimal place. 1.4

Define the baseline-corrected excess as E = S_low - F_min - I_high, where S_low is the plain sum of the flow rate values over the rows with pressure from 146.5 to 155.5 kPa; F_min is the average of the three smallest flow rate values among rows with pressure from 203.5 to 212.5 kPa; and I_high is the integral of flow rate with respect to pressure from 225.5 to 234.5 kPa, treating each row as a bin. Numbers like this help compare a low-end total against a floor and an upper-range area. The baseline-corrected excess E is -5.2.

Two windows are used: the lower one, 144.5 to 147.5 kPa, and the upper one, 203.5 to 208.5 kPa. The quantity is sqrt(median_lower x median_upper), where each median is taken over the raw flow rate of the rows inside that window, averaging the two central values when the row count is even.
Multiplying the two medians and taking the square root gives 1.14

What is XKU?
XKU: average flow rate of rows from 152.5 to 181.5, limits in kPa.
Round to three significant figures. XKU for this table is 1.18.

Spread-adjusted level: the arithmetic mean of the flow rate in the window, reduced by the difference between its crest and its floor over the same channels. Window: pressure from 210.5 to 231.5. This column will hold 1.16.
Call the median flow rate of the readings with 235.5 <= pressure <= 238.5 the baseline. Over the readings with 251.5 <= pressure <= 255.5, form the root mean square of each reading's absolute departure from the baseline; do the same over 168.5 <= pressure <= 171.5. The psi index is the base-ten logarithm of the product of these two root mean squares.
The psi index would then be -3.05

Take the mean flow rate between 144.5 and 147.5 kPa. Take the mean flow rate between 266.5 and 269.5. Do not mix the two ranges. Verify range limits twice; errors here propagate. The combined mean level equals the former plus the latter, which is 2.40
